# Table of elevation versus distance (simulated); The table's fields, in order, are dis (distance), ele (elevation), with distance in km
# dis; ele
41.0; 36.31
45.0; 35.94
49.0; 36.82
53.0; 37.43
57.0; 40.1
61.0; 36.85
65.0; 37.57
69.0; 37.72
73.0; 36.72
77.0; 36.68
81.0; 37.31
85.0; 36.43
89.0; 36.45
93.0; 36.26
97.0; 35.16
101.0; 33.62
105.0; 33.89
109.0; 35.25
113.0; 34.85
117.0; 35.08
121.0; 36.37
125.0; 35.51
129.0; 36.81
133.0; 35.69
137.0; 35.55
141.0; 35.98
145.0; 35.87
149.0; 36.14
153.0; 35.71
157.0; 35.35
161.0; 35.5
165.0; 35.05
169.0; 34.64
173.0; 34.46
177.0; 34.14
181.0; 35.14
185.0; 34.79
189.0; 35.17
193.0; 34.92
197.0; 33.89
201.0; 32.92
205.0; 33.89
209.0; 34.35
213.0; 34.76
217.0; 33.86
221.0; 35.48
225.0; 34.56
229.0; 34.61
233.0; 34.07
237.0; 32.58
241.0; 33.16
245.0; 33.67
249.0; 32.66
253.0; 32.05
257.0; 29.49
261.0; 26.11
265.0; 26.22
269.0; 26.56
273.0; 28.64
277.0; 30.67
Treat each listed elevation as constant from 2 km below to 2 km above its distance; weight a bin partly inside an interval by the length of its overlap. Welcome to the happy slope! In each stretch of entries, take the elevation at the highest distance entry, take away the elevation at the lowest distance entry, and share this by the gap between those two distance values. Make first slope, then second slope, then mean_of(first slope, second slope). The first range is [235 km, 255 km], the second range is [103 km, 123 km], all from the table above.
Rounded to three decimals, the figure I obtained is 0.061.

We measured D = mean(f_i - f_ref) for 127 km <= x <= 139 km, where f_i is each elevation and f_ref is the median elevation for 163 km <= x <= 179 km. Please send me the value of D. 1.5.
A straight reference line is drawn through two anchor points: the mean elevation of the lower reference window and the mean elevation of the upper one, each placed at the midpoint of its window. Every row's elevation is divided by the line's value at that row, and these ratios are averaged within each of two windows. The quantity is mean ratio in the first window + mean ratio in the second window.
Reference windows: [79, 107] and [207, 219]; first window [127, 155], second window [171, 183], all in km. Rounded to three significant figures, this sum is 2.02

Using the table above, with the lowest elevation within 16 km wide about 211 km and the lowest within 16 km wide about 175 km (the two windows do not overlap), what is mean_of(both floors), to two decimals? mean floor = 34.00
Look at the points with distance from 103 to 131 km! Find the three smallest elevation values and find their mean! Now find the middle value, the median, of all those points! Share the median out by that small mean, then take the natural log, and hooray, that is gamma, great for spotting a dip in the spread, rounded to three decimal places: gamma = 0.018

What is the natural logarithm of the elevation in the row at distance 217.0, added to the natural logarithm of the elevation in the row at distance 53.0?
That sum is 7.14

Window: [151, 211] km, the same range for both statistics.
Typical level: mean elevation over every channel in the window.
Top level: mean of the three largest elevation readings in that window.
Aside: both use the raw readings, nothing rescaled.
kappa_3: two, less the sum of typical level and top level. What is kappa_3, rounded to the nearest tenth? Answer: -68.2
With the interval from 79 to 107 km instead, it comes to -70.3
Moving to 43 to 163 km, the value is -72.6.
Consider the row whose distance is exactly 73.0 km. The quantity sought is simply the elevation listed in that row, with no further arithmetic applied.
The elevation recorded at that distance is 36.72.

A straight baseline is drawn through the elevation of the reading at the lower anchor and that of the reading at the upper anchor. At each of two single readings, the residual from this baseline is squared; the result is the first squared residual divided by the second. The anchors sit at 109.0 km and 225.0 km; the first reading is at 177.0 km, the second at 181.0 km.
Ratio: 4.9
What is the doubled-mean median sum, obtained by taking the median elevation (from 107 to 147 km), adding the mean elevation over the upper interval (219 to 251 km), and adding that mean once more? 103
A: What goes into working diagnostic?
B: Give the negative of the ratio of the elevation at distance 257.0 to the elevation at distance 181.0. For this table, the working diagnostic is -0.84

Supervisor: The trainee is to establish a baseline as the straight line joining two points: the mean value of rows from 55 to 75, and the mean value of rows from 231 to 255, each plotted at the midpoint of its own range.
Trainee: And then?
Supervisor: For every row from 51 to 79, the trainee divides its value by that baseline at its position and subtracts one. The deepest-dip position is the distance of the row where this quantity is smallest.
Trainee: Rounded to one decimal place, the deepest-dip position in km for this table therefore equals 61.0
